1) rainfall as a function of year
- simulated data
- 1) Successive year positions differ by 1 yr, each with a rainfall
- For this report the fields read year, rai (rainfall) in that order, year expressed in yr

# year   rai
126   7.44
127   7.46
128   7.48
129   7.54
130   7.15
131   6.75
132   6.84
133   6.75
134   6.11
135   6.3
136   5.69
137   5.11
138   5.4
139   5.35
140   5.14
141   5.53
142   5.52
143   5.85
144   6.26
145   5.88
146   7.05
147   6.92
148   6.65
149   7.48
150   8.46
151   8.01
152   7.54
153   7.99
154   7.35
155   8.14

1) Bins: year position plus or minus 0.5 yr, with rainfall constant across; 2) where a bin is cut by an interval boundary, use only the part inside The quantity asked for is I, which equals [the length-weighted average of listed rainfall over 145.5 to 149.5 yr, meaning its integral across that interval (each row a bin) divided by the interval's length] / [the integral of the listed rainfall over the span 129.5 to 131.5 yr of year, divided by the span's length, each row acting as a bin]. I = 1.0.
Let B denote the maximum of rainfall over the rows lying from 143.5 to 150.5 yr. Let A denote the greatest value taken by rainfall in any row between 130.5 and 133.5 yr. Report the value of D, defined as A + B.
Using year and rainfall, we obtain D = 15.3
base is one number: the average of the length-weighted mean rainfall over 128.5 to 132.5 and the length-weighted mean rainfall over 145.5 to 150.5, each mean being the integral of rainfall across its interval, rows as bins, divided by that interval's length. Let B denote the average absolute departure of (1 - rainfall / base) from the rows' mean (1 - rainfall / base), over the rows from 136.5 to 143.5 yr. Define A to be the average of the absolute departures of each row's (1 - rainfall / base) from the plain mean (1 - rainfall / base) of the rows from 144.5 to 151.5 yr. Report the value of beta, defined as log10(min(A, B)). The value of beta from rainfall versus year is -1.58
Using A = 0.093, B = 0.0261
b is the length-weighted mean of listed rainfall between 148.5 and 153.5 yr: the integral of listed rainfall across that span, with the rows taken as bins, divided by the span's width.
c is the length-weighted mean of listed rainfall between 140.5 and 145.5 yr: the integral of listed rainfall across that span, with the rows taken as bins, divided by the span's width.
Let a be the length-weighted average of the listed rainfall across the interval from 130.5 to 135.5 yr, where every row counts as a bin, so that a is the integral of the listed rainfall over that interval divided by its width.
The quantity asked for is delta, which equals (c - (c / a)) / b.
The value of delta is 0.62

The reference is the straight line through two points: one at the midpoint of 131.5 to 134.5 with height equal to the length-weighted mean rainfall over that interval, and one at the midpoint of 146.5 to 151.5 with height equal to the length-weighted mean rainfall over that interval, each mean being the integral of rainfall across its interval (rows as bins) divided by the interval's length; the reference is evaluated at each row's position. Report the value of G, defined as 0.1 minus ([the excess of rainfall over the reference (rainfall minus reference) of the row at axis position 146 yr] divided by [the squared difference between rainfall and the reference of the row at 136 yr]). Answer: 0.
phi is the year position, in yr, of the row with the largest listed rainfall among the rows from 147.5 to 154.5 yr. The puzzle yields 150 yr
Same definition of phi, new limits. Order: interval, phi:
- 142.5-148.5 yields 146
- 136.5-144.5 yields 144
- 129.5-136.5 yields 130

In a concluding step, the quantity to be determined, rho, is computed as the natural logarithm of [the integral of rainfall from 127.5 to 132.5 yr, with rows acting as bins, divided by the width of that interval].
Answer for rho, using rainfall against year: 1.97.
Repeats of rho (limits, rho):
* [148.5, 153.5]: 2.07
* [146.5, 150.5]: 2.00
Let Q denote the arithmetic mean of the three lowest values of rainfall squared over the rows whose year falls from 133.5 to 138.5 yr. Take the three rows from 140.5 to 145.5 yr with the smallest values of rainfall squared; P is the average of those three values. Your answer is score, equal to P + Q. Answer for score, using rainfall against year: 61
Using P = 32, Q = 29.2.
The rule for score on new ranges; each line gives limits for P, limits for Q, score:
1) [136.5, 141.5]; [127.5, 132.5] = 75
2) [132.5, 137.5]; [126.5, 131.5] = 83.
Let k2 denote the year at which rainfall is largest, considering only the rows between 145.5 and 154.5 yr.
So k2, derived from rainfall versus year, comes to 150 yr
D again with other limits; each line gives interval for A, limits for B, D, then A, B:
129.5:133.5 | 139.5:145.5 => 13.4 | 7.15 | 6.26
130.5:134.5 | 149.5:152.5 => 15.3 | 6.84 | 8.46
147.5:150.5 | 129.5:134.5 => 15.6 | 8.46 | 7.15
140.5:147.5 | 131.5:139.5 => 13.9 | 7.05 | 6.84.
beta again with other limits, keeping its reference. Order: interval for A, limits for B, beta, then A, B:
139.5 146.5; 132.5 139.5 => -1.22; 0.061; 0.0681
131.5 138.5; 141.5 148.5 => -1.17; 0.075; 0.0678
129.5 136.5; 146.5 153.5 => -1.24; 0.057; 0.0685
